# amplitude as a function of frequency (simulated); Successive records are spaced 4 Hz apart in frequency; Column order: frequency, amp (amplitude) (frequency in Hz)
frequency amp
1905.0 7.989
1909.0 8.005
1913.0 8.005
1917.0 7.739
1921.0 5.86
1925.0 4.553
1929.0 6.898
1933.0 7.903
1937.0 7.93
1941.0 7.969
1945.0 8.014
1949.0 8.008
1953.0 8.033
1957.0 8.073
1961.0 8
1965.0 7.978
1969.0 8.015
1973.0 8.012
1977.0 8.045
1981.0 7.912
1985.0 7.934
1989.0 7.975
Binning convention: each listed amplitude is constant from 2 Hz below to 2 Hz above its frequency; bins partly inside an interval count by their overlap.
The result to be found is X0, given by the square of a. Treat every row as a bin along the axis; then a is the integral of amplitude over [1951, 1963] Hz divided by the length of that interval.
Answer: 64.6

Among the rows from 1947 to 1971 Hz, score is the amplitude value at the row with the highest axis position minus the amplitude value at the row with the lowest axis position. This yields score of 0.0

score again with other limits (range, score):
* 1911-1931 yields -1.1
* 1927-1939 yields 1.0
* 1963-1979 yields 0.1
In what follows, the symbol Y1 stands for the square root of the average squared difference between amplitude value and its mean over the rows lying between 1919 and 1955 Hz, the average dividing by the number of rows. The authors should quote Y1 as 1.2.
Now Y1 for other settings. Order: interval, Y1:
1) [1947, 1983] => 0.0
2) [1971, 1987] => 0.1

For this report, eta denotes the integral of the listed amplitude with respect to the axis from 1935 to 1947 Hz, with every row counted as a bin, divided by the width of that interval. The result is 7.97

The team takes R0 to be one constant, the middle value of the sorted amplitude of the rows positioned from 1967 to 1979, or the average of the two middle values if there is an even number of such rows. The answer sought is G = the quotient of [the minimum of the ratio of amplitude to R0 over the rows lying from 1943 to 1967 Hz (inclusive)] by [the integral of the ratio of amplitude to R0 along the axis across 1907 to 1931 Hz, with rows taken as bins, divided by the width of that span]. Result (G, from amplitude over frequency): 1.17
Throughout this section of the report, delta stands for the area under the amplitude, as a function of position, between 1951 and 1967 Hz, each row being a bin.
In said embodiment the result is 128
